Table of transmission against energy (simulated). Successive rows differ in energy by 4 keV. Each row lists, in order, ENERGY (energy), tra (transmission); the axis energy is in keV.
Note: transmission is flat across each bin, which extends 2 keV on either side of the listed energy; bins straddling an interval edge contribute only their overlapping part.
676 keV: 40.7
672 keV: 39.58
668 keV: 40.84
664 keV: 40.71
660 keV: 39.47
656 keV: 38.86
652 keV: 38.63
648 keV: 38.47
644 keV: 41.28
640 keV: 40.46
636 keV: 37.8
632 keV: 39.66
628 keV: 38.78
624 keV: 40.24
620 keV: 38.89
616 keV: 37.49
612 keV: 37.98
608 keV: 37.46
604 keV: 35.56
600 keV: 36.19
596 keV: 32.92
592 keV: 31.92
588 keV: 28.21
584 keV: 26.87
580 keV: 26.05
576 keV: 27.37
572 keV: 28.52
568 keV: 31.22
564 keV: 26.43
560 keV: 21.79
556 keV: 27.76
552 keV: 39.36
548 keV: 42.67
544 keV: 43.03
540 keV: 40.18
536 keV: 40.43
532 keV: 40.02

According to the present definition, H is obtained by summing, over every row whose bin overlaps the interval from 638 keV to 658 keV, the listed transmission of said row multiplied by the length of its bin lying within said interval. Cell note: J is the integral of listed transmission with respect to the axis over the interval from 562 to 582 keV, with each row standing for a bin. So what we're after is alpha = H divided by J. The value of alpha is 1.4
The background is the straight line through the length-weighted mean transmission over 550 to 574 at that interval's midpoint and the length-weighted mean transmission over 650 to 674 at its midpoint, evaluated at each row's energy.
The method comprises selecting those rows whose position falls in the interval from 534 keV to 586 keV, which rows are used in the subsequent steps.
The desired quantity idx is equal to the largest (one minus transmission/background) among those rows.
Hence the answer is 0.25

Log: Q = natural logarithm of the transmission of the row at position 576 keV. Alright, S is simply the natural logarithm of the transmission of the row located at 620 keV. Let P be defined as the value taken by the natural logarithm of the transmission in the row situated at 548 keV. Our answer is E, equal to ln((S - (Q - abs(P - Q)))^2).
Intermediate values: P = 3.75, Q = 3.31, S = 3.66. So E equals -0.5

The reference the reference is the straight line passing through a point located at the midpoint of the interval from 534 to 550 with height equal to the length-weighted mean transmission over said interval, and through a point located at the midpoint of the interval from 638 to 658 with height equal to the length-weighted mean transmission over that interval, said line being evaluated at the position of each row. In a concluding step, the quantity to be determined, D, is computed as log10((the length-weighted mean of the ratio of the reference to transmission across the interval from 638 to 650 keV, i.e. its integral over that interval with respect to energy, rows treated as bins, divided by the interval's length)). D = -0.005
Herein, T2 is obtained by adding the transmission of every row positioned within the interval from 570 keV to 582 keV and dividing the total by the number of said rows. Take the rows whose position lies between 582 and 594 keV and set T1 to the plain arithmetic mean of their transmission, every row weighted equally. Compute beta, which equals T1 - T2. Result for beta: 1.7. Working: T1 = 29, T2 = 27.3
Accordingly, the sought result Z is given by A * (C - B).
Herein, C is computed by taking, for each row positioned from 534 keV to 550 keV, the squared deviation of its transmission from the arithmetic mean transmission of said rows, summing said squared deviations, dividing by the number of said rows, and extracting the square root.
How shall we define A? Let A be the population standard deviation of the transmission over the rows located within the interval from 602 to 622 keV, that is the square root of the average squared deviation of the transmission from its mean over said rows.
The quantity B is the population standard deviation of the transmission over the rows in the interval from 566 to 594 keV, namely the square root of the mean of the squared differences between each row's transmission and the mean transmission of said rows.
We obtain -1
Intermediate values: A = 1.1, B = 2.04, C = 1.28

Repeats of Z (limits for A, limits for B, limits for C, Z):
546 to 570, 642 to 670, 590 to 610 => 7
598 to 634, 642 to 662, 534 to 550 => 0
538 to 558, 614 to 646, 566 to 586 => 3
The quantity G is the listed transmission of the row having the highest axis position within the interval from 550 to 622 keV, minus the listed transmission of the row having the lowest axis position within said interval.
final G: 0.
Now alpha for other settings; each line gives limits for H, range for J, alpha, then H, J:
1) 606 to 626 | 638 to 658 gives 1.0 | 768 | 791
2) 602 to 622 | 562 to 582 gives 1.3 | 750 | 558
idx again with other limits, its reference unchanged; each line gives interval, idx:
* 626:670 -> 0.00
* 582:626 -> 0.15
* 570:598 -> 0.16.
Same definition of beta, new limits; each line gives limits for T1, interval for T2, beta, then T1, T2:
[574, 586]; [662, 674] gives -13.6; 27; 40.4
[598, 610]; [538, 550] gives -5.6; 36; 42.0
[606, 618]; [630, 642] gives -1.7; 38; 39.3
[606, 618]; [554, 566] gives 12.3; 38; 25.3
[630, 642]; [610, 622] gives 1.2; 39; 38.1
